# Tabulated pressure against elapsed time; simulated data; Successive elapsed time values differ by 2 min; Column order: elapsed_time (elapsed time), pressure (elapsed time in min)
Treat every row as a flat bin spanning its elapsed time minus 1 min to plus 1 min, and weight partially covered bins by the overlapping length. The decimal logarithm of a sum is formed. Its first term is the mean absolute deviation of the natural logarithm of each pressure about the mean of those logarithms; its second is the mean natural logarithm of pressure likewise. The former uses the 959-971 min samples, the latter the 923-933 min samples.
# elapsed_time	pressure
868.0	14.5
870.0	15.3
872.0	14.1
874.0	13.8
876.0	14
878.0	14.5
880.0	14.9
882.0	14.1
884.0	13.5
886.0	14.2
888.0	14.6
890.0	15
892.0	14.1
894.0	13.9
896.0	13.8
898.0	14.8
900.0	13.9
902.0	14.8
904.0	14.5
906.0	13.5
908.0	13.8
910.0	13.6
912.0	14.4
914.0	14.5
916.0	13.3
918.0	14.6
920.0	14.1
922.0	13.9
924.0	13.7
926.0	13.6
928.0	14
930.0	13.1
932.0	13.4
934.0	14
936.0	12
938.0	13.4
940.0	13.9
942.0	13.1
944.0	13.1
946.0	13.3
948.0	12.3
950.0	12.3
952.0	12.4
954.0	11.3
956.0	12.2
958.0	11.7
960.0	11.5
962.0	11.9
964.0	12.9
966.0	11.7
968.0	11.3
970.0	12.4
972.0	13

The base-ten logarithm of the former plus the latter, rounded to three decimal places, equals 0.422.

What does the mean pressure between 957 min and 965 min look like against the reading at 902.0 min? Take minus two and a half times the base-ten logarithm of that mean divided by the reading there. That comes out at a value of 0.23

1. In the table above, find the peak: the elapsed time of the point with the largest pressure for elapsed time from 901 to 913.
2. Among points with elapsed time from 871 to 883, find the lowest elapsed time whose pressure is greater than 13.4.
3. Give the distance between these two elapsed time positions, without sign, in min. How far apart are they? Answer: 30 min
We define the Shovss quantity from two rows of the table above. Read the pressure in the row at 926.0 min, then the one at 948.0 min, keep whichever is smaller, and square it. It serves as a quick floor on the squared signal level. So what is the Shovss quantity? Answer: 151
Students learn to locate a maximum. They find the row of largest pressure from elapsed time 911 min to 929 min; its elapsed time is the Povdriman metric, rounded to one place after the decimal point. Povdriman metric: 918.0 min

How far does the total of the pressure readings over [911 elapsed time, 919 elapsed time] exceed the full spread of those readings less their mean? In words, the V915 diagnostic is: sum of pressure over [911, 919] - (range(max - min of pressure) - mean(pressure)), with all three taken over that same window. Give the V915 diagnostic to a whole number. 70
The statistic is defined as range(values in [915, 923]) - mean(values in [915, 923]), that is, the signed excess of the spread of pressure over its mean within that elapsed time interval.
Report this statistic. -12.7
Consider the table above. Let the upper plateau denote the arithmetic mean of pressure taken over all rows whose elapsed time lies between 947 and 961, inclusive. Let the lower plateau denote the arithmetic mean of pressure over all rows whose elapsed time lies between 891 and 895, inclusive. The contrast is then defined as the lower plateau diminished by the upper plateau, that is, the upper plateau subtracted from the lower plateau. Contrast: 2.0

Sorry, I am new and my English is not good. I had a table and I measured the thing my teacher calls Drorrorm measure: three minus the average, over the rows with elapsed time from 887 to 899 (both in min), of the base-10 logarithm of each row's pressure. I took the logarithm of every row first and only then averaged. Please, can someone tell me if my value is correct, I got 1.84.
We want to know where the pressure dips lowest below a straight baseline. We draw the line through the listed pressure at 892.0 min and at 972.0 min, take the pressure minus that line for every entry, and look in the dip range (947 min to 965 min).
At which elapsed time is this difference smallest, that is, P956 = 954.0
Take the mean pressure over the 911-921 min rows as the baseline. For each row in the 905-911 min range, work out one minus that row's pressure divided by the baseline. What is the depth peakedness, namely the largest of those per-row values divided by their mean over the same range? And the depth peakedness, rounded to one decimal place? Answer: 1.2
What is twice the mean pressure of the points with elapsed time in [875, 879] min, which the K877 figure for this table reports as 28.5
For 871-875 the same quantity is 27.9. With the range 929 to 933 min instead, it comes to 26.5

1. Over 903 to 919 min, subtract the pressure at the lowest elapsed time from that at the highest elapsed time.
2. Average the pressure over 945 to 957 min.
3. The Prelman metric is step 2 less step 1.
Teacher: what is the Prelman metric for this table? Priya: 12.2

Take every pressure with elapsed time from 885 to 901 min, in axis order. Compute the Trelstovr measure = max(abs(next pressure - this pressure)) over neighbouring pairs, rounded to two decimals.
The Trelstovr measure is 1.00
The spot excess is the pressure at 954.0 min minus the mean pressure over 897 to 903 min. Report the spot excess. -3.2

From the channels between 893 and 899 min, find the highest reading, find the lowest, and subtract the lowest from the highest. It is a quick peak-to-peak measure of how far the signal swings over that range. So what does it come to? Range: 1.00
